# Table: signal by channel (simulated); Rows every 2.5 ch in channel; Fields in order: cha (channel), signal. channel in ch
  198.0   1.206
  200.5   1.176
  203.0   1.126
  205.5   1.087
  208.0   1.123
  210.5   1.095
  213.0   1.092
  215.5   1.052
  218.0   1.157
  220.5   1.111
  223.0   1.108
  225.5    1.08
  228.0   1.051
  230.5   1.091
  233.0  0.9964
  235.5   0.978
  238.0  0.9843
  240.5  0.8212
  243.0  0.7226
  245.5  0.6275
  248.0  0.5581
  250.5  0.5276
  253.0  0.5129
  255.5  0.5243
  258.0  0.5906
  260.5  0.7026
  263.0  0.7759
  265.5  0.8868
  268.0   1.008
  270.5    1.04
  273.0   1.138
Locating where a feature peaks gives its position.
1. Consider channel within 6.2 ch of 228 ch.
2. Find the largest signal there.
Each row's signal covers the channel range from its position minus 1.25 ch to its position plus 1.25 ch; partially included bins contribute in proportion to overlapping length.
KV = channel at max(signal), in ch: 223.0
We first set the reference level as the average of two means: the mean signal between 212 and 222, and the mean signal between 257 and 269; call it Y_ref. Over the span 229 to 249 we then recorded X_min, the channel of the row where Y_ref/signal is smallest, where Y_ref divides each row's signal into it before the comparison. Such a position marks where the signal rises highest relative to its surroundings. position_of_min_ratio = 230.5 ch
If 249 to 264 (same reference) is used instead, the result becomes 263.0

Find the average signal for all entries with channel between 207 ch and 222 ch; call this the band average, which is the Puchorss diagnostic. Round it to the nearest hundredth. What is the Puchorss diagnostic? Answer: 1.10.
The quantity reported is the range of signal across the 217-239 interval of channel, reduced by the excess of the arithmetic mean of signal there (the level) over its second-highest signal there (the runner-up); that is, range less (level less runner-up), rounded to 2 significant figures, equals 0.23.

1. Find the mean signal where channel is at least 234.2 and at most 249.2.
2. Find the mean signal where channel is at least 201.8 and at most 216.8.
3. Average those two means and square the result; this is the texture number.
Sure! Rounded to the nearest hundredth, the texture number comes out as 0.88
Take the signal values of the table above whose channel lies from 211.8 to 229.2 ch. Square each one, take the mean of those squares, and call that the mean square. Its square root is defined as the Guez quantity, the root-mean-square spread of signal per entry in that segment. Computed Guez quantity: 1.1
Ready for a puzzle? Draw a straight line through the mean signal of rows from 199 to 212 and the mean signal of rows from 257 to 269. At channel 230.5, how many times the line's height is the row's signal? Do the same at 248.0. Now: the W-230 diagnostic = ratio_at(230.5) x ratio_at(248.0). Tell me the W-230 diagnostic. 0.71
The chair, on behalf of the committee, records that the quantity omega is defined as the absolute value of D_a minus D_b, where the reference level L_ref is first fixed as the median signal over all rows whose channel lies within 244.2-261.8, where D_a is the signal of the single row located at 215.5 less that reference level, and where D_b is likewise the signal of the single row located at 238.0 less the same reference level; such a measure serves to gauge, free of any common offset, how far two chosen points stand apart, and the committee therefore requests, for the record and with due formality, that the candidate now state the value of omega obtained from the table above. 0.1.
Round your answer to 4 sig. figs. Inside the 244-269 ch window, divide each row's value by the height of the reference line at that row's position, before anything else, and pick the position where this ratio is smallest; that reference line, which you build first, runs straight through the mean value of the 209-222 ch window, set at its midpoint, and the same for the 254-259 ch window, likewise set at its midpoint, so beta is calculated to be 250.5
